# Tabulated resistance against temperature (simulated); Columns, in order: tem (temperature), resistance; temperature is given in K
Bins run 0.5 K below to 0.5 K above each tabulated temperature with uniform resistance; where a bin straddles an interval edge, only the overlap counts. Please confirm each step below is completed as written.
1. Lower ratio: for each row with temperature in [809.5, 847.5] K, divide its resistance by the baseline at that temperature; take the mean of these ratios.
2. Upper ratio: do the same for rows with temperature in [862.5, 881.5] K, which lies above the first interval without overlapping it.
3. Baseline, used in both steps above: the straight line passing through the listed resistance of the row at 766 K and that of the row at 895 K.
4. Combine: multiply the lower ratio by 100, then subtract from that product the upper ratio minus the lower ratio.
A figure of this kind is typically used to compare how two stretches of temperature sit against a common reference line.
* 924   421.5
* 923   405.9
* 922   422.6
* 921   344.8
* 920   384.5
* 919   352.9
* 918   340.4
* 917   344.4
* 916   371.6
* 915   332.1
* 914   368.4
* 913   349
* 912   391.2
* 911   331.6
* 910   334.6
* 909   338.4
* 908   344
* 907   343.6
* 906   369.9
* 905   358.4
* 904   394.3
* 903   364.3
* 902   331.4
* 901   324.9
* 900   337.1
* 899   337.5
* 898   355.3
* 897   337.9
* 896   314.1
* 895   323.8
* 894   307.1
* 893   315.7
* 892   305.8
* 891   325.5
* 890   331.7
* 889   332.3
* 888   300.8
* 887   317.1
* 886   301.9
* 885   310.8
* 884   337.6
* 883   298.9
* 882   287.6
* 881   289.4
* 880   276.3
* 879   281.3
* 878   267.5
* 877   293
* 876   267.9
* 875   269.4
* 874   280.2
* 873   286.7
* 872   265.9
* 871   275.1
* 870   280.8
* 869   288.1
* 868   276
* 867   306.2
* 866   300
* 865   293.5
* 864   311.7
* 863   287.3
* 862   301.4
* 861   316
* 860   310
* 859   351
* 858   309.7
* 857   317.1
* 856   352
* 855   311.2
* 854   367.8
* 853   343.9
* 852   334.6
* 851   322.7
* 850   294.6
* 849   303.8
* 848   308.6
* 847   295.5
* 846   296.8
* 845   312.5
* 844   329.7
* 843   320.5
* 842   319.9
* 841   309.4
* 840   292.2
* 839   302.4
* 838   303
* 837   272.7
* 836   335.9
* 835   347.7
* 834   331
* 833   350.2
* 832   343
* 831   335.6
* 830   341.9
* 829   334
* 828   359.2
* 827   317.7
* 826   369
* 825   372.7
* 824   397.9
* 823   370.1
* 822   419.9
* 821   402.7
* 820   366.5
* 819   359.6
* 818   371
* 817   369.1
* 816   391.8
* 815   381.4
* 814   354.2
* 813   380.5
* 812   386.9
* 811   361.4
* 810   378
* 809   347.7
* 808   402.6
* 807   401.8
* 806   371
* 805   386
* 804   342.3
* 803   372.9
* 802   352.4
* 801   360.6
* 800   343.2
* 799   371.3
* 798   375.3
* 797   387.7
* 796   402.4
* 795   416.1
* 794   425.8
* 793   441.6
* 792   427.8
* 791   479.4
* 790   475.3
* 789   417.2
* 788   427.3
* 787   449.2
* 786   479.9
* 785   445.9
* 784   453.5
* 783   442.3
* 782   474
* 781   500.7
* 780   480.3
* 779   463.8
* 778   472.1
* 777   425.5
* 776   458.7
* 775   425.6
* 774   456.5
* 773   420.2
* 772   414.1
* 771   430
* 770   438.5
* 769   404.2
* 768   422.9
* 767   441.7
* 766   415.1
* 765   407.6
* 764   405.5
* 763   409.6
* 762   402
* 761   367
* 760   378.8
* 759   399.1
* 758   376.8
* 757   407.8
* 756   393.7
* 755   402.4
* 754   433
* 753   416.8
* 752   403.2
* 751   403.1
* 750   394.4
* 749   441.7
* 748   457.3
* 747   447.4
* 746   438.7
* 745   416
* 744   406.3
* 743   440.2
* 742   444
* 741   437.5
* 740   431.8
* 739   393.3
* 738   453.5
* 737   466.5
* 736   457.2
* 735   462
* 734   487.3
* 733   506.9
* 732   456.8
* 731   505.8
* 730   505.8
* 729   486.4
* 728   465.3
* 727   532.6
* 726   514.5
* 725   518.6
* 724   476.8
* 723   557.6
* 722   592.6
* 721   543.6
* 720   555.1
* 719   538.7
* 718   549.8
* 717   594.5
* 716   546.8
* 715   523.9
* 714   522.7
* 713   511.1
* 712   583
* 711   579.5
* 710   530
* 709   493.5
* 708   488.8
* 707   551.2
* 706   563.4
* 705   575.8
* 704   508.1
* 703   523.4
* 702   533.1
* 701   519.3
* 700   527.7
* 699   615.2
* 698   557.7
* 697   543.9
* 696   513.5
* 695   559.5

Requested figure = 94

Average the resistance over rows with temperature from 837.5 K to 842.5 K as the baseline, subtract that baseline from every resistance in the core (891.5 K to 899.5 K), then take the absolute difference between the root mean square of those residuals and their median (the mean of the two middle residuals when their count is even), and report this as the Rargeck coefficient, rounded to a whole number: 11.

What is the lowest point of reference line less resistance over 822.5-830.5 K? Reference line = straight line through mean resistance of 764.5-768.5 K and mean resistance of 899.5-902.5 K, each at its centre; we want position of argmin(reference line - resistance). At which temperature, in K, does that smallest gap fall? 824 K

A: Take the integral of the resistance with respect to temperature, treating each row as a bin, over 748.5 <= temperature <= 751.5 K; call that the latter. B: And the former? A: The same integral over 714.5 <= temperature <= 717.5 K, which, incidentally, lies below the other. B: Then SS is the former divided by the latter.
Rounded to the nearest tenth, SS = 1.3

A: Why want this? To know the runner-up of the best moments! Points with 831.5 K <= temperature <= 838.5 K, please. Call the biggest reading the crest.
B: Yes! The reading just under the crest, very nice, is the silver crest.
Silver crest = 347.7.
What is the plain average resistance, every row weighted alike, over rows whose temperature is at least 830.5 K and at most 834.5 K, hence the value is 340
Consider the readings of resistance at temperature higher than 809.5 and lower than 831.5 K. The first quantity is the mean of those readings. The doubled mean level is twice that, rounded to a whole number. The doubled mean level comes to 738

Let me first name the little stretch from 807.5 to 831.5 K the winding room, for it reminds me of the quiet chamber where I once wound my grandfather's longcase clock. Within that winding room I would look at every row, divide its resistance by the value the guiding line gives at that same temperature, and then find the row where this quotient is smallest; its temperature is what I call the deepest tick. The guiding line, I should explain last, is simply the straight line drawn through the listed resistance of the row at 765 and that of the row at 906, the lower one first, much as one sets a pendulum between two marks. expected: 827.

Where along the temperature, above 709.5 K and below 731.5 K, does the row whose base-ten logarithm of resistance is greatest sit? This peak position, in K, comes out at 717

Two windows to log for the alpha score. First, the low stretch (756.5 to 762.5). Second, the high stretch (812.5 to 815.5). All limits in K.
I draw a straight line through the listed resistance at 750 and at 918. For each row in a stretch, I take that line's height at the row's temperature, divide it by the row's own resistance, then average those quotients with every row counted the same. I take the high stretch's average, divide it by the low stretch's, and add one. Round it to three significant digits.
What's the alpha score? 2.00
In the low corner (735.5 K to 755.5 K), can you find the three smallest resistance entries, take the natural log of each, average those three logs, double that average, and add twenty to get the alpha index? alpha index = 32.0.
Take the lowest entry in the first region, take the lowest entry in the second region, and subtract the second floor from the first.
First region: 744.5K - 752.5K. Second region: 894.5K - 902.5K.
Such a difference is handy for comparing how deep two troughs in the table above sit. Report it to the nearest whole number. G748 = 80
